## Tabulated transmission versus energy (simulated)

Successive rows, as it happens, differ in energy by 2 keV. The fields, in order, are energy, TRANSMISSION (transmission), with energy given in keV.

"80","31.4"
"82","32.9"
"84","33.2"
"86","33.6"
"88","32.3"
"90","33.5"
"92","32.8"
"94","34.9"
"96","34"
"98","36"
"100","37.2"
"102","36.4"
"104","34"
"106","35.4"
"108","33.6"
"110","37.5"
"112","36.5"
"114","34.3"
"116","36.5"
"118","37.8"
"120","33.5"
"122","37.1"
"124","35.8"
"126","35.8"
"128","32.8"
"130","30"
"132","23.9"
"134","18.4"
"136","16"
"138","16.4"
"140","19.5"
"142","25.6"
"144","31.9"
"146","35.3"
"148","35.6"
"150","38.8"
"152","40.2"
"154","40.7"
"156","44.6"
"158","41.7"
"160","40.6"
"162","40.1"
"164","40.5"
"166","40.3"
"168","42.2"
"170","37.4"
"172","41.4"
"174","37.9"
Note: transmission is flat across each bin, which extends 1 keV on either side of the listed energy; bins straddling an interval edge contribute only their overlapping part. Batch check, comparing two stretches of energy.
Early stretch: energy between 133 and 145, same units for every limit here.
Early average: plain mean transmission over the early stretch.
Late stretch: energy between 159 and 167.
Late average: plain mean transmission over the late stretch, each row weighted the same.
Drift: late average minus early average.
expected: 19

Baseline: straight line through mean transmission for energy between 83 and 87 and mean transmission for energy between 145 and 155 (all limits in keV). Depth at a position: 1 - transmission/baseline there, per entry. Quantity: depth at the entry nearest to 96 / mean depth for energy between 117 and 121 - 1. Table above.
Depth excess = 0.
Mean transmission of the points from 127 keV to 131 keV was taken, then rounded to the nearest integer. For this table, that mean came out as 31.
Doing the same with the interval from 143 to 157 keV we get 38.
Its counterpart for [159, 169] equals 41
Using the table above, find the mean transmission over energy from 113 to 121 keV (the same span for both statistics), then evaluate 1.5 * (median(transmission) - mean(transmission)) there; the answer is -0.19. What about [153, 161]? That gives -1.05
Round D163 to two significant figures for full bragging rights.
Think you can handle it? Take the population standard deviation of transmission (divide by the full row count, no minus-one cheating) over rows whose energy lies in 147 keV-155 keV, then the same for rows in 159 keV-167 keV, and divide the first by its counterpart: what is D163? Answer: 10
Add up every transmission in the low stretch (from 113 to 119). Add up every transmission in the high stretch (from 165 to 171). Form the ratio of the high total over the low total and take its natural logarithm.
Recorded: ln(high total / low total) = 0.099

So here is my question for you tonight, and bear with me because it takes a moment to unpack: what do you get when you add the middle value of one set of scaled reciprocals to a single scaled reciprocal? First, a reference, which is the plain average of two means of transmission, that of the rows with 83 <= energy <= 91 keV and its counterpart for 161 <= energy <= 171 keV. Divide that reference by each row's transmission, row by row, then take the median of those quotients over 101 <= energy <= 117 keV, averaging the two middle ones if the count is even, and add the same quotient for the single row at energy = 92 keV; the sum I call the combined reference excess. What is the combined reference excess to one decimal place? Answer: 2.1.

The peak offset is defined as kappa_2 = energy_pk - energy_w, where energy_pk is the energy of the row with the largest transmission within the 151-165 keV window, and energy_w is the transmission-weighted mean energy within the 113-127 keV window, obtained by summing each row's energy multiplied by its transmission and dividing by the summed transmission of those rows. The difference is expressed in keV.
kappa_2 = 36.0 keV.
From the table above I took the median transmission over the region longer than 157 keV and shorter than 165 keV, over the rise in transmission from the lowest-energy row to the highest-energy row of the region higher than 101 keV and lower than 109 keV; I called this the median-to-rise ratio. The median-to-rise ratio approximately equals -14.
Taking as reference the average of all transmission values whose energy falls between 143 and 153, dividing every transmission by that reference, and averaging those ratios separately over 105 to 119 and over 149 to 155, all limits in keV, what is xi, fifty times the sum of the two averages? 104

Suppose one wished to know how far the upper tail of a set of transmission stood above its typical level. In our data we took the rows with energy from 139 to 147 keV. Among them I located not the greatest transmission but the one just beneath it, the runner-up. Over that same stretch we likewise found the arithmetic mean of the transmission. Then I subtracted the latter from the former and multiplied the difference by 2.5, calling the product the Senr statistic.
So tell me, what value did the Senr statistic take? 9.6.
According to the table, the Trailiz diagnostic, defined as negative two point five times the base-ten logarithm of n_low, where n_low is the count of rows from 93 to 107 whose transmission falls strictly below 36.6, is -1.9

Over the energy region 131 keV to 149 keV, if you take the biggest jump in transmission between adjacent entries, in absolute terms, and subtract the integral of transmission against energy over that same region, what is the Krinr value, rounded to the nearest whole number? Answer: -439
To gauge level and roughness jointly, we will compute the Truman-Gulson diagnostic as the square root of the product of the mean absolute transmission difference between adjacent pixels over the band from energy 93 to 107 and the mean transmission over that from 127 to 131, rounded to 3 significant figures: 6.75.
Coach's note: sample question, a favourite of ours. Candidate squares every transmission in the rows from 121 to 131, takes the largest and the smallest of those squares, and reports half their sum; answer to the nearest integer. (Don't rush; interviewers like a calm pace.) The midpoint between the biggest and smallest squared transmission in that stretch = 1138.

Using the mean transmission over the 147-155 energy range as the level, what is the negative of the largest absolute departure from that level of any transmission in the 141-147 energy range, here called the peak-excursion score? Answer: -13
